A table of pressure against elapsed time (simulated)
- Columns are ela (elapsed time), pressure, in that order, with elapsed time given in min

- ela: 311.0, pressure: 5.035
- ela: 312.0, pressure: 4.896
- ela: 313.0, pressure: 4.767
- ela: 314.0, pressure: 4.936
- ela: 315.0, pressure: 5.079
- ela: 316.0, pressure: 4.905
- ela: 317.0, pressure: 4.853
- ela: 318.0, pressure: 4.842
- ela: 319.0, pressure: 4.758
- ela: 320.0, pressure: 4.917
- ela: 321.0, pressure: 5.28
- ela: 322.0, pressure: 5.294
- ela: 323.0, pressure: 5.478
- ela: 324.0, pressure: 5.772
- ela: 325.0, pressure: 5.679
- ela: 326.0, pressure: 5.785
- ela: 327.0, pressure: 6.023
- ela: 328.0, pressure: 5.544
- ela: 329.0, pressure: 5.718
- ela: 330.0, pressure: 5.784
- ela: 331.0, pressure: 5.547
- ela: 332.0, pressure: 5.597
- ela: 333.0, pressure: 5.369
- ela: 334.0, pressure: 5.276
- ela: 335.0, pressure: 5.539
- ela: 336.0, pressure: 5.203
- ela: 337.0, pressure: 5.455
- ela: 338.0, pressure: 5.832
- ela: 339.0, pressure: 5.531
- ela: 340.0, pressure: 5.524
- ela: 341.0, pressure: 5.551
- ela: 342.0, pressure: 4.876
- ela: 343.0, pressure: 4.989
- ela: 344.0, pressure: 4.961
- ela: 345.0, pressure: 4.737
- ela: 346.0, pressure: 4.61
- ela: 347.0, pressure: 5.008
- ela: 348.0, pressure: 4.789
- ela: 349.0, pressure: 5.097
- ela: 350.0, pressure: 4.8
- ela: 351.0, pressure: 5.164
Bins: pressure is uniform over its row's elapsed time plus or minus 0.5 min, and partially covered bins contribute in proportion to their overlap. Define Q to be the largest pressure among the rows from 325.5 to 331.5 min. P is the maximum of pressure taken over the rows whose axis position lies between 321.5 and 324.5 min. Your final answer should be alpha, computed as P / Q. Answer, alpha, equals 0.96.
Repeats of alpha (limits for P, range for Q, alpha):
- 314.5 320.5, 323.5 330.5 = 0.84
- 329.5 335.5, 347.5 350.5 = 1.13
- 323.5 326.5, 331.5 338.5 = 0.99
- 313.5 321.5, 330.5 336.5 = 0.94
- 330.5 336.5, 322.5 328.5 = 0.93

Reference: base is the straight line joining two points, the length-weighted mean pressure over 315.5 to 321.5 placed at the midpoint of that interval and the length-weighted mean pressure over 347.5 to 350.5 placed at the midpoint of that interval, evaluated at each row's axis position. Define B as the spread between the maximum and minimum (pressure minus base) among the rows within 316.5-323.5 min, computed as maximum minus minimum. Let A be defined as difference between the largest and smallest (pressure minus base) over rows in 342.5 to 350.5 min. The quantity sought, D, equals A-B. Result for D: -0.2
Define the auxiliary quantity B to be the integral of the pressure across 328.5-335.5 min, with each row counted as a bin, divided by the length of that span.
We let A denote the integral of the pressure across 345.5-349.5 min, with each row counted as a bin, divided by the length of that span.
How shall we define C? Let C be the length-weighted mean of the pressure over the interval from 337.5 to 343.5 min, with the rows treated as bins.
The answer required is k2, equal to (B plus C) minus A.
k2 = 6.1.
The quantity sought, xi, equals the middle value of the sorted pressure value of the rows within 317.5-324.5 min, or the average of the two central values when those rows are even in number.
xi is 5.28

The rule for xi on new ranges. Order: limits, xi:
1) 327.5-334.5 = 5.55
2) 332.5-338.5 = 5.41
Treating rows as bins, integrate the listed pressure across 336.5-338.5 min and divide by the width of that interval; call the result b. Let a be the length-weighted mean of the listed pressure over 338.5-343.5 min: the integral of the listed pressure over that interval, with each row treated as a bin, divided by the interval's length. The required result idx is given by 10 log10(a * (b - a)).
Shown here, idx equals 3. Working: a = 5.29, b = 5.64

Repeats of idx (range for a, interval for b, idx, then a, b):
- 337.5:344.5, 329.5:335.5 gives 0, 5.32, 5.52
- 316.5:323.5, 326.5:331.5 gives 5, 5.06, 5.72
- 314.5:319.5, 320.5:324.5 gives 4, 4.89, 5.46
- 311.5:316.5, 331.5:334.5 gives 4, 4.92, 5.41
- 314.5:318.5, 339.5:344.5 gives 1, 4.92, 5.18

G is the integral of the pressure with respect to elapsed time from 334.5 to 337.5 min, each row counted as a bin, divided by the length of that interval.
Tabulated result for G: 5.4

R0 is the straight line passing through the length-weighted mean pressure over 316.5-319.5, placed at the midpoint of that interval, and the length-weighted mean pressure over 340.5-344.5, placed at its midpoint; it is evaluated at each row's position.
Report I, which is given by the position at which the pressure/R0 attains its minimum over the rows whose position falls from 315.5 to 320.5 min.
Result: 319.0 min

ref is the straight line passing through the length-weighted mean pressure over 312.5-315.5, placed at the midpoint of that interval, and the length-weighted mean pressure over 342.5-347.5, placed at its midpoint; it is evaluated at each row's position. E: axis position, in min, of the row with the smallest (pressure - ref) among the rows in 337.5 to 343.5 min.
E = 342.0 min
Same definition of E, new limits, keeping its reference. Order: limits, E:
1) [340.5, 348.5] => 346.0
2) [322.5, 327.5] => 323.0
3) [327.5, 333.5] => 333.0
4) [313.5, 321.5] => 319.0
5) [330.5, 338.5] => 336.0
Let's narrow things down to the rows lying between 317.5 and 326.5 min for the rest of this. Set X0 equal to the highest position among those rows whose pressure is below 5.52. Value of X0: 323.0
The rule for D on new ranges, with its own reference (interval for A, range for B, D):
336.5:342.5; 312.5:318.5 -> 0.6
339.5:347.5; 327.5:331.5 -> 0.7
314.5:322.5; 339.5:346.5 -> -0.4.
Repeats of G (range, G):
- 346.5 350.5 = 4.9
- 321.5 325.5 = 5.6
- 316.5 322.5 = 5.0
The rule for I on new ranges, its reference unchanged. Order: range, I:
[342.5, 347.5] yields 346.0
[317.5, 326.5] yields 319.0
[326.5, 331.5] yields 331.0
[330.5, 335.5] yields 334.0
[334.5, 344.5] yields 342.0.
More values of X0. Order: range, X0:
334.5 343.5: 343.0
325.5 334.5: 334.0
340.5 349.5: 349.0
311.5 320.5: 320.0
